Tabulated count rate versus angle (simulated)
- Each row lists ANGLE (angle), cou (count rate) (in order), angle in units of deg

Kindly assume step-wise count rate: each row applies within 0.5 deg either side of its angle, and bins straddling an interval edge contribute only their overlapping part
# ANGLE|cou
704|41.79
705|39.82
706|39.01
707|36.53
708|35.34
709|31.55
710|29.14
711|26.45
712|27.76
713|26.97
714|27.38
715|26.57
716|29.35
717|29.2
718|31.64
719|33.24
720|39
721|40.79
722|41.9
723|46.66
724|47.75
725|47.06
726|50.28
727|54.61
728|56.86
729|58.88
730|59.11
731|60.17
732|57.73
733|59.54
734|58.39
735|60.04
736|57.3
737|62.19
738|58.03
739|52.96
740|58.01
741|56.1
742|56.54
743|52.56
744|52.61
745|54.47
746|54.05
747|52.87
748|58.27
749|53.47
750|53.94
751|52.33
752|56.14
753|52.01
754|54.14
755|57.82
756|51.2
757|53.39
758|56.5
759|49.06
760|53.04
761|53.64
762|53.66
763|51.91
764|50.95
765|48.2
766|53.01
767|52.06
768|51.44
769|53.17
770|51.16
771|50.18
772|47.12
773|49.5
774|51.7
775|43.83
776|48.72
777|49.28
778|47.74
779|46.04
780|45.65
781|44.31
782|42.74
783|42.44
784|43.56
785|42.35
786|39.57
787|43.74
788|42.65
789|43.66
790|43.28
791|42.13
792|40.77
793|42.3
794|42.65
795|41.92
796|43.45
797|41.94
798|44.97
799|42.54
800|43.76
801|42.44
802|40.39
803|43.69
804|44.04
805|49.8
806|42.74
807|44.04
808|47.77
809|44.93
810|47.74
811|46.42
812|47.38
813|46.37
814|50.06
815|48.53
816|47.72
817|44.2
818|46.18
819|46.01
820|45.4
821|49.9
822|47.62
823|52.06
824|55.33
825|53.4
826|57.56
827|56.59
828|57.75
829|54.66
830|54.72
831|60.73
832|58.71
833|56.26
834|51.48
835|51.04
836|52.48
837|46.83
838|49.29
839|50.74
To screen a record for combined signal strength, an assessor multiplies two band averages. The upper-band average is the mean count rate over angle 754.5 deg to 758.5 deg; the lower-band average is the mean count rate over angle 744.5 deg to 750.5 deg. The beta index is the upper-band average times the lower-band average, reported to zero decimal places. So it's 2983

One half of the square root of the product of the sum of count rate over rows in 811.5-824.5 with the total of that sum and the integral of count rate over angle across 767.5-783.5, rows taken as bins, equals 467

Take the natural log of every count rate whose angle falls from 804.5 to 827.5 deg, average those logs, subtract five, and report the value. -1.12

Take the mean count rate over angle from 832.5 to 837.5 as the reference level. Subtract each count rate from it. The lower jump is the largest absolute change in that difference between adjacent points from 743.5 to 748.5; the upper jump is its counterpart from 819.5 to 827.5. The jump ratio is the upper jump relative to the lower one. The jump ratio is 0.83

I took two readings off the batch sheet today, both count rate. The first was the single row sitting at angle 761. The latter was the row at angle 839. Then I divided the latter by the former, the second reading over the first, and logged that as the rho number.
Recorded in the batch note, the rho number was 0.95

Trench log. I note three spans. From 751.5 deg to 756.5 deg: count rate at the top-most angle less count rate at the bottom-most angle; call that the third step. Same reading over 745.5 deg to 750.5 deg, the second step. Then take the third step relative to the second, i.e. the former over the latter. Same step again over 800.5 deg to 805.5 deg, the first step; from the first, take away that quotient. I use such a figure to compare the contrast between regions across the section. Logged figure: -38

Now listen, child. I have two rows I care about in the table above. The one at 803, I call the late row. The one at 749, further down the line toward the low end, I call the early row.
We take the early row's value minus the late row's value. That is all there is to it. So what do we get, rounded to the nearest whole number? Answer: 10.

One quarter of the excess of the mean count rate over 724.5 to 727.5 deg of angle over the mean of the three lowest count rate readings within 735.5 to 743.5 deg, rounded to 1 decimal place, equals -0.8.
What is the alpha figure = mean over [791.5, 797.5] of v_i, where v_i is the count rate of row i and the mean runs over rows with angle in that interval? 42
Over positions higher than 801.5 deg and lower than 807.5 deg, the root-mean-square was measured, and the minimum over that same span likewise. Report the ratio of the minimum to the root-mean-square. 0.91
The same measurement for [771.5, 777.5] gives 0.91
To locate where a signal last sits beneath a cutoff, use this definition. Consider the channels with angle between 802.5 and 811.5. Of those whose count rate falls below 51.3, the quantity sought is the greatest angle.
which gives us 811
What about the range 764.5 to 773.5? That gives 773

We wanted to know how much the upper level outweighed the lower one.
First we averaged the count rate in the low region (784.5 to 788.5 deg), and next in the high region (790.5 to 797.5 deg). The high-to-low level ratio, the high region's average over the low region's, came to 1.00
